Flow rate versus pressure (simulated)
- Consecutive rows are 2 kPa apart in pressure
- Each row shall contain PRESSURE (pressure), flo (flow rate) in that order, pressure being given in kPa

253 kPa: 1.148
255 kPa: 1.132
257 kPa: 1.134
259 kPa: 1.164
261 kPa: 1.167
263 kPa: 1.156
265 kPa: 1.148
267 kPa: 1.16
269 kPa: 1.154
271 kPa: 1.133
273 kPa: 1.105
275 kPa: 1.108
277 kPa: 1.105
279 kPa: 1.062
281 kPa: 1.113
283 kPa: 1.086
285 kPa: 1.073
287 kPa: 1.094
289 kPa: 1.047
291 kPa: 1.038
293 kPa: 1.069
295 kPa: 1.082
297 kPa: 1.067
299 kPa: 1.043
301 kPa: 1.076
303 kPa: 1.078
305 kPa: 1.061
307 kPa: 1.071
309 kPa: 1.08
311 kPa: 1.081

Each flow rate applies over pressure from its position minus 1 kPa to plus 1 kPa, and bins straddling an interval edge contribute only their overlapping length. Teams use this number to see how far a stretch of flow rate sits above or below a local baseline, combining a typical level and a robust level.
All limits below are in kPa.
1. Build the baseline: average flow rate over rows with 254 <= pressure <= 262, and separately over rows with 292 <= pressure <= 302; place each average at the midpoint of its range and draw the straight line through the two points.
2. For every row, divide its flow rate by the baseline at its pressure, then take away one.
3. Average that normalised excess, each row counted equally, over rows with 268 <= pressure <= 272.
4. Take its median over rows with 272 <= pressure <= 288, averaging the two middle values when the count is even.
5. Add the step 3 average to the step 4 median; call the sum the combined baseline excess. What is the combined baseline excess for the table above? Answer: 0.010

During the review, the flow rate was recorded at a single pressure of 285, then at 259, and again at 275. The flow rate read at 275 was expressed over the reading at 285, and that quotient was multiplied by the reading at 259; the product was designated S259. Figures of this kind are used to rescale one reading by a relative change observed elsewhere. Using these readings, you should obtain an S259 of 1.20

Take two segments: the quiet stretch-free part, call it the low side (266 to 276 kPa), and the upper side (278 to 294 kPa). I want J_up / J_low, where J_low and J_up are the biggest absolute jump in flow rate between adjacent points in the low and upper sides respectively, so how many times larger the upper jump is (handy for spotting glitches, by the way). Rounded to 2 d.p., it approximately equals 1.82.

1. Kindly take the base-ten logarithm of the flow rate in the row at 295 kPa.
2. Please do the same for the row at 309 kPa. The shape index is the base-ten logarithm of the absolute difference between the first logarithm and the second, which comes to -3.10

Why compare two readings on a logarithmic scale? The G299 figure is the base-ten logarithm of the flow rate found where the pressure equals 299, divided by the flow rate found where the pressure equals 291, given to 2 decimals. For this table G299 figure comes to 0.00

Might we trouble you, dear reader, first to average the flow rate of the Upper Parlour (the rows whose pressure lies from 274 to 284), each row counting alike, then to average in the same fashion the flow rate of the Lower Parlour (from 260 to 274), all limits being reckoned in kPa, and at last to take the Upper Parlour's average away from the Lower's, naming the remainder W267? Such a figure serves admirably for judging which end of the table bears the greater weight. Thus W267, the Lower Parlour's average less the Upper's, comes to 0.05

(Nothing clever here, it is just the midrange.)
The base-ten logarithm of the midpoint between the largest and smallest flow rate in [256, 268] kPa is 0.061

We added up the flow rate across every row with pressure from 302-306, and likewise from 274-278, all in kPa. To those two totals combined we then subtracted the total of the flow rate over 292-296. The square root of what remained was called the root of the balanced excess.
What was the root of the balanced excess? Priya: 1.484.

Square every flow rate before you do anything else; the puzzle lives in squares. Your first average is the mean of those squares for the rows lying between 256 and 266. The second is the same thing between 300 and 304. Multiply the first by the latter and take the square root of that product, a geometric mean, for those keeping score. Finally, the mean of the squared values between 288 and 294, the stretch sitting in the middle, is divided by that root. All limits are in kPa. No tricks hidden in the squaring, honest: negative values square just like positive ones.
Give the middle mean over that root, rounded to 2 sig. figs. 0.89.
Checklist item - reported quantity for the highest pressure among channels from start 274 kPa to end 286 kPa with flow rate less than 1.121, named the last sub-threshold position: 285 kPa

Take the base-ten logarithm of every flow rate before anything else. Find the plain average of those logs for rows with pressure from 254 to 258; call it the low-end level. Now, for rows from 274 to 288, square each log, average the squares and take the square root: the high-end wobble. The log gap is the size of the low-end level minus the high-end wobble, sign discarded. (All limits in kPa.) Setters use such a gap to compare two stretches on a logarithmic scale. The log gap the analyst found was 0.016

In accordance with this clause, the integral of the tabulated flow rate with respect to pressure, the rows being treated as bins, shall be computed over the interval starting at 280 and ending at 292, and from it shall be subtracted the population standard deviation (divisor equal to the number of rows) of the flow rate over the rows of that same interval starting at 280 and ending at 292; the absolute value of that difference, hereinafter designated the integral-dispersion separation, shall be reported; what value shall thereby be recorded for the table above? 12.9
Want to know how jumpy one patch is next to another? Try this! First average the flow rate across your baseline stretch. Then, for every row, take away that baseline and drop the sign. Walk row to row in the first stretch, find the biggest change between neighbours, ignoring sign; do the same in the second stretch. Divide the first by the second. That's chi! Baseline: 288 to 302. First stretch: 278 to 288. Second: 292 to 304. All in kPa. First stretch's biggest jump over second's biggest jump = 3.4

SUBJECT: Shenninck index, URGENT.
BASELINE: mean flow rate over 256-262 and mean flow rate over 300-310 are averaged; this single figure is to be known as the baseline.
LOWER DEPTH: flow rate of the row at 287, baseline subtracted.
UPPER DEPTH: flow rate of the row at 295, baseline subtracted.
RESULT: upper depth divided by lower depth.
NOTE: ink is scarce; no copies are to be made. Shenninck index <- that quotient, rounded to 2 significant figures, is 1.6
